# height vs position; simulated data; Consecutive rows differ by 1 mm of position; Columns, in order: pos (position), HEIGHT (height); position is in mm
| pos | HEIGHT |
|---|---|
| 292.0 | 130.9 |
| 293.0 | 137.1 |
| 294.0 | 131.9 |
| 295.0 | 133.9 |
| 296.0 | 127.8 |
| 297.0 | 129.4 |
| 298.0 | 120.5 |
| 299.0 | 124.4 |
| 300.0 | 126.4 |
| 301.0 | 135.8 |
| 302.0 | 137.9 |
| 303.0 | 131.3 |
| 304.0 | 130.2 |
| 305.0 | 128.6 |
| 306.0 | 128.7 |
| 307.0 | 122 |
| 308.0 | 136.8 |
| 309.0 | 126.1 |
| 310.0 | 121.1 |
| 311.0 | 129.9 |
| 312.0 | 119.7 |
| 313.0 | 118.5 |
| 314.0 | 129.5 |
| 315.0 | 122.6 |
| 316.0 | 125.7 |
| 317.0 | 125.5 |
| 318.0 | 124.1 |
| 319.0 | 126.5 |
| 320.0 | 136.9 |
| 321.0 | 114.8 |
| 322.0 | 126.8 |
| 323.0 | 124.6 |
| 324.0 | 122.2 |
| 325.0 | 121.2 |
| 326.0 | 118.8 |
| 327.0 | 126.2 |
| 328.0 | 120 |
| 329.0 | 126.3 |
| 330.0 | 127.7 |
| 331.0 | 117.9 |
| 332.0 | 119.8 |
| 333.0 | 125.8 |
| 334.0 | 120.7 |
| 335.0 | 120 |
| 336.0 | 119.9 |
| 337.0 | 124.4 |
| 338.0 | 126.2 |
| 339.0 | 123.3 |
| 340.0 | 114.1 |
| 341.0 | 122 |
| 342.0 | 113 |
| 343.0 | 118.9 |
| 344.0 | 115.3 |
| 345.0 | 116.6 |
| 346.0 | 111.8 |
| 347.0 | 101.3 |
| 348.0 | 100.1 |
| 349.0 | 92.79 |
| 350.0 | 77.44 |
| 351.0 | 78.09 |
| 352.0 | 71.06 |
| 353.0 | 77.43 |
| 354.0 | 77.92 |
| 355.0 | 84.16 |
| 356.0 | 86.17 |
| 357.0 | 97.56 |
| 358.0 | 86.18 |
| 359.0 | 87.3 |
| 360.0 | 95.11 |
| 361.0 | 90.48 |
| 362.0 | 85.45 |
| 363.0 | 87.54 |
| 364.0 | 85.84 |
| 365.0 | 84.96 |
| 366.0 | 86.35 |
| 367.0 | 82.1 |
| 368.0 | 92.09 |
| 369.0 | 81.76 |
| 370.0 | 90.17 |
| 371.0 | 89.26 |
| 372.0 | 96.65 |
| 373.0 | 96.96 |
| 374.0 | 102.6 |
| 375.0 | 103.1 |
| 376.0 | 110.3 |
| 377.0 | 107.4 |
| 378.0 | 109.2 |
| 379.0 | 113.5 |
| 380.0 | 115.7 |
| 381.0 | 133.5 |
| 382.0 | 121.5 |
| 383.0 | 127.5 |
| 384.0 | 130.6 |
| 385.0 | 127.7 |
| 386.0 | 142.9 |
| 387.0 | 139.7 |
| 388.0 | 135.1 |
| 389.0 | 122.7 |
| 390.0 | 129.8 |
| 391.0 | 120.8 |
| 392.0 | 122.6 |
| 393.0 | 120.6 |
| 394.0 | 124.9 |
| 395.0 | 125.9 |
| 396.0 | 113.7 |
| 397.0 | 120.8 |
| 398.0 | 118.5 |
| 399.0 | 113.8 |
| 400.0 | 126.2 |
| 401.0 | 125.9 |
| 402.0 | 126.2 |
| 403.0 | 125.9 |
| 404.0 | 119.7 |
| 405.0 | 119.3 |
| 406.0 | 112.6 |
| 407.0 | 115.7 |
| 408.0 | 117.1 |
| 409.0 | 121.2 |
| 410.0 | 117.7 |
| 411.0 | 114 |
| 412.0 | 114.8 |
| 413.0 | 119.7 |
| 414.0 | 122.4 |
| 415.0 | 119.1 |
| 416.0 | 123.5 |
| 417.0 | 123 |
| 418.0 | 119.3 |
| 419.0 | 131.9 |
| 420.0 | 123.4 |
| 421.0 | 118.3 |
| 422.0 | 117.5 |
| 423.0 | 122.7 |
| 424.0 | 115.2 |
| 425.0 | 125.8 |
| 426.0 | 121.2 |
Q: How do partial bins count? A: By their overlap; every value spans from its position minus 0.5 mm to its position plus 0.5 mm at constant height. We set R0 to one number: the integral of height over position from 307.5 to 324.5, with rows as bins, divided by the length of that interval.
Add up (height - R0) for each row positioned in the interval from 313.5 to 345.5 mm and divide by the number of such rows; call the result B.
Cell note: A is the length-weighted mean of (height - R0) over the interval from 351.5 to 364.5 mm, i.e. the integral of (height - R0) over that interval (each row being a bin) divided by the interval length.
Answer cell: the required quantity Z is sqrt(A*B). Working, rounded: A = -40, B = -3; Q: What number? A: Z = 11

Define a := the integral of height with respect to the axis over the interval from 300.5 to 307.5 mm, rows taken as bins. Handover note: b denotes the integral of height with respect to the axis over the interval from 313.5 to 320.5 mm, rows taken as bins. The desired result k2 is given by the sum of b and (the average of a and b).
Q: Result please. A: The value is 1793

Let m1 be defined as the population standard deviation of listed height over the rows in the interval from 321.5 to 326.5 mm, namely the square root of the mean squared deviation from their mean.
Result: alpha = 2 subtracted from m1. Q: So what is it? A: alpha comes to 0.8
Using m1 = 2.8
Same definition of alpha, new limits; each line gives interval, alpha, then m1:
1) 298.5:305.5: 2.5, 4.5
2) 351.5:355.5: 2.6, 4.6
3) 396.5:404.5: 2.4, 4.4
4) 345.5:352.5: 12.0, 14.0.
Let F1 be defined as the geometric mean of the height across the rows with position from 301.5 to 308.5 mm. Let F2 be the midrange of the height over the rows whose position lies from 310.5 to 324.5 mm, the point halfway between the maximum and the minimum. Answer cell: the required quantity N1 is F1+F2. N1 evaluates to 257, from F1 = 130.7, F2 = 126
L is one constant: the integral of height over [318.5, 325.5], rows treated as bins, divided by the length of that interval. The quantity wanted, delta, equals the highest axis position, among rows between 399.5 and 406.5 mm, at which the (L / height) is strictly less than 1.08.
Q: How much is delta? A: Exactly 405.0 mm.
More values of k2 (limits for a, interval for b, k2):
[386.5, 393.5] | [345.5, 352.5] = 1395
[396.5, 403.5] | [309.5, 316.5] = 1729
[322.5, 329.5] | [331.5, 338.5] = 1715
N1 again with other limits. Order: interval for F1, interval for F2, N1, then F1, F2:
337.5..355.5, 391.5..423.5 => 222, 99.4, 122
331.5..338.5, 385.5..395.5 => 254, 122.4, 132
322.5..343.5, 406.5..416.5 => 240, 121.5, 119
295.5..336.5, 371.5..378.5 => 229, 125.2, 103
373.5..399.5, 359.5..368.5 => 209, 120.9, 89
